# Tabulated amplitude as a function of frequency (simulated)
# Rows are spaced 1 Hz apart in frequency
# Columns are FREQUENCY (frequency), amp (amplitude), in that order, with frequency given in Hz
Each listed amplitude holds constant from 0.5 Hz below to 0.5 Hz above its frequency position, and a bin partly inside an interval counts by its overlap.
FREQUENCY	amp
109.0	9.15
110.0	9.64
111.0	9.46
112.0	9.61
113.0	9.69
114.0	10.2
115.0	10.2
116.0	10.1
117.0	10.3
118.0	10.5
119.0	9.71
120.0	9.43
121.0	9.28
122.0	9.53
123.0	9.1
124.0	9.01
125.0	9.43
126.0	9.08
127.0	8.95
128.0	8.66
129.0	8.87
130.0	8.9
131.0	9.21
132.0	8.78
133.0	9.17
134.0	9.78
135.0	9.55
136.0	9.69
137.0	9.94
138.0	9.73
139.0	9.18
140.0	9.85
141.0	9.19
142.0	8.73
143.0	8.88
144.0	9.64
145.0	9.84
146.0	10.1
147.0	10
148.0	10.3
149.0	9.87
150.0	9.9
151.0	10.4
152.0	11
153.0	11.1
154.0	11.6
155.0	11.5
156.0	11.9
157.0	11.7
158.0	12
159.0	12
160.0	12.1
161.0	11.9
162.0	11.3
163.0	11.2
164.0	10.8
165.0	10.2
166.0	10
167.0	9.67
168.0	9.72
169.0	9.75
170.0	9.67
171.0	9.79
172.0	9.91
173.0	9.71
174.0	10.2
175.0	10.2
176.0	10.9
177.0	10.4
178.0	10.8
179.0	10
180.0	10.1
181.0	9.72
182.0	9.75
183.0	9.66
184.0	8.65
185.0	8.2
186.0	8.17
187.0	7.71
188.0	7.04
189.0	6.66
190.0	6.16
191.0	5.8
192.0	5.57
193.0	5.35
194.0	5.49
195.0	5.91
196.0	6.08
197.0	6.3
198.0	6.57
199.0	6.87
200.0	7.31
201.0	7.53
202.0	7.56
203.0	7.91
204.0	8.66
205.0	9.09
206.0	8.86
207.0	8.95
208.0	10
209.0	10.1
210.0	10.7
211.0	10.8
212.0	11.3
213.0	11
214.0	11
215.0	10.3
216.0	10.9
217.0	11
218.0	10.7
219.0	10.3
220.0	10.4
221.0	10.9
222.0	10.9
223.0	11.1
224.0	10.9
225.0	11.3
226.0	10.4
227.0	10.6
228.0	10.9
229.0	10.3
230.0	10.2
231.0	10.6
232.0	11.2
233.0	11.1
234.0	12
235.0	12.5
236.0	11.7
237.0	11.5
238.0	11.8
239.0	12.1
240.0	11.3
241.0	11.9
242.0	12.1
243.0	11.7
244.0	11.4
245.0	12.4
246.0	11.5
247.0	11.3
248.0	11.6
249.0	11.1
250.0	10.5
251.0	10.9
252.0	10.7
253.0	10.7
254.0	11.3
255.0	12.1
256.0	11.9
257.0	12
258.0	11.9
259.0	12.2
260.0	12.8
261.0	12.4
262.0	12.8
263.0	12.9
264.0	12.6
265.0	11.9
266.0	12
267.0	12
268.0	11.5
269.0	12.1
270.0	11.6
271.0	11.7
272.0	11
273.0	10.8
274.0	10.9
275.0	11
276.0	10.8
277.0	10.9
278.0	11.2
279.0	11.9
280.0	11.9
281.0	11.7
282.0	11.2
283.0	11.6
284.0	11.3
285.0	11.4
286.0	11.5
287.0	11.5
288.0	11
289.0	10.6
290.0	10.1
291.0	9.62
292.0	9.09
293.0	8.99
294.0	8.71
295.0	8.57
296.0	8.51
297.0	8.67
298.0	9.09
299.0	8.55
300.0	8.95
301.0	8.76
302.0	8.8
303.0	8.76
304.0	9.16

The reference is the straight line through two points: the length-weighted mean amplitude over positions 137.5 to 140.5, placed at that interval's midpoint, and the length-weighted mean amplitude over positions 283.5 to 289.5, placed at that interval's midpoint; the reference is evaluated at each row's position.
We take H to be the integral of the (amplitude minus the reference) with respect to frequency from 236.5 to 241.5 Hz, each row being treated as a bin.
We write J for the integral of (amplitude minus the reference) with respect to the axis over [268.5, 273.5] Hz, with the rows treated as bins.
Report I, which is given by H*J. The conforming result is 10.1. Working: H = 5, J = 2.0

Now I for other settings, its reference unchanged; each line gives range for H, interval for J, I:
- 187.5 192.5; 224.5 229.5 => -13.7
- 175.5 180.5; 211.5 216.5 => 5.1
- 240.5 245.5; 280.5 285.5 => 7.6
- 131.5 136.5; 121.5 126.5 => 0.7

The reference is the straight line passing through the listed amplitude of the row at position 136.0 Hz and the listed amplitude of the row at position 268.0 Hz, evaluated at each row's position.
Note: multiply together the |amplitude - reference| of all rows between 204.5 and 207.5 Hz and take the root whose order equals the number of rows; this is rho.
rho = 1.68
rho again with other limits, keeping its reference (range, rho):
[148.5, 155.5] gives 0.24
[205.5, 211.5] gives 0.28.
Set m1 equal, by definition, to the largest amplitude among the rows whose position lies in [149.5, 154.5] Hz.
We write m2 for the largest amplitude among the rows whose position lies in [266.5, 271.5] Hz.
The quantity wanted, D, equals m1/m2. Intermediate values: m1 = 11.6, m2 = 12.1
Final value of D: 0.96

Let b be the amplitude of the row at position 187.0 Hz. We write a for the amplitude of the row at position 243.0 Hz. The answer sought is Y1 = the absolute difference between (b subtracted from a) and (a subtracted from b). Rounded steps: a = 11.7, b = 7.71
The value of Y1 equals 8.0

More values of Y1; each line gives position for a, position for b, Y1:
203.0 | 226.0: 5.0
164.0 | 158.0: 2.4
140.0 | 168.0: 0.3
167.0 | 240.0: 3.3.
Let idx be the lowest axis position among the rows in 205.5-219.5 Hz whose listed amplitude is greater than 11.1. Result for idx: 212.0 Hz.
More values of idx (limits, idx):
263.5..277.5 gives 264.0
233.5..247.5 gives 234.0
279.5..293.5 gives 280.0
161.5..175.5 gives 162.0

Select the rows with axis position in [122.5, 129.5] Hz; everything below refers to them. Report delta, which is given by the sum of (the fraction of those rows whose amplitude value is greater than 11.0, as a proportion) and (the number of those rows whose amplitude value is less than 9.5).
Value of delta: 7.0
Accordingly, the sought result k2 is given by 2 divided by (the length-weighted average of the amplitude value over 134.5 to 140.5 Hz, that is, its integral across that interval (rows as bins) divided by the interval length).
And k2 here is 0.21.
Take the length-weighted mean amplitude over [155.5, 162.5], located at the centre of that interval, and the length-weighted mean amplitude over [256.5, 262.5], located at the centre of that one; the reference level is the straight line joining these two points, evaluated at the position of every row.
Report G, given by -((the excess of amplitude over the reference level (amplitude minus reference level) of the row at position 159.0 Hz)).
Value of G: -0.2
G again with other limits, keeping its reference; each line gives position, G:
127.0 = 2.7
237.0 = 0.7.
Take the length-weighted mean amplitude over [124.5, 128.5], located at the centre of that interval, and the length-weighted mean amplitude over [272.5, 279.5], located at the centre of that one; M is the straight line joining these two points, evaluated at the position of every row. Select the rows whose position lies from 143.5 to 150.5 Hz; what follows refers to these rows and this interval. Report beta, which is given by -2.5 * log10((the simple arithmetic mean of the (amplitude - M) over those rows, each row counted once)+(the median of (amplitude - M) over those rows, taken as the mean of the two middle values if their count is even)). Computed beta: -0.2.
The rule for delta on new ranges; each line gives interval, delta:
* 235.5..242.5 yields 1.0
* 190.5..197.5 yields 7.0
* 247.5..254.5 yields 0.4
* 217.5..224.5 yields 0.1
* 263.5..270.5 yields 1.0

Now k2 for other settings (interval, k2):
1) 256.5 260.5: 0.16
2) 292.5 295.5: 0.23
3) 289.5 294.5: 0.22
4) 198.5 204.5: 0.26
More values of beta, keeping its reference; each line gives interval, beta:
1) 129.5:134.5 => 2.4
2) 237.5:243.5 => -1.0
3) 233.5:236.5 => -1.2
